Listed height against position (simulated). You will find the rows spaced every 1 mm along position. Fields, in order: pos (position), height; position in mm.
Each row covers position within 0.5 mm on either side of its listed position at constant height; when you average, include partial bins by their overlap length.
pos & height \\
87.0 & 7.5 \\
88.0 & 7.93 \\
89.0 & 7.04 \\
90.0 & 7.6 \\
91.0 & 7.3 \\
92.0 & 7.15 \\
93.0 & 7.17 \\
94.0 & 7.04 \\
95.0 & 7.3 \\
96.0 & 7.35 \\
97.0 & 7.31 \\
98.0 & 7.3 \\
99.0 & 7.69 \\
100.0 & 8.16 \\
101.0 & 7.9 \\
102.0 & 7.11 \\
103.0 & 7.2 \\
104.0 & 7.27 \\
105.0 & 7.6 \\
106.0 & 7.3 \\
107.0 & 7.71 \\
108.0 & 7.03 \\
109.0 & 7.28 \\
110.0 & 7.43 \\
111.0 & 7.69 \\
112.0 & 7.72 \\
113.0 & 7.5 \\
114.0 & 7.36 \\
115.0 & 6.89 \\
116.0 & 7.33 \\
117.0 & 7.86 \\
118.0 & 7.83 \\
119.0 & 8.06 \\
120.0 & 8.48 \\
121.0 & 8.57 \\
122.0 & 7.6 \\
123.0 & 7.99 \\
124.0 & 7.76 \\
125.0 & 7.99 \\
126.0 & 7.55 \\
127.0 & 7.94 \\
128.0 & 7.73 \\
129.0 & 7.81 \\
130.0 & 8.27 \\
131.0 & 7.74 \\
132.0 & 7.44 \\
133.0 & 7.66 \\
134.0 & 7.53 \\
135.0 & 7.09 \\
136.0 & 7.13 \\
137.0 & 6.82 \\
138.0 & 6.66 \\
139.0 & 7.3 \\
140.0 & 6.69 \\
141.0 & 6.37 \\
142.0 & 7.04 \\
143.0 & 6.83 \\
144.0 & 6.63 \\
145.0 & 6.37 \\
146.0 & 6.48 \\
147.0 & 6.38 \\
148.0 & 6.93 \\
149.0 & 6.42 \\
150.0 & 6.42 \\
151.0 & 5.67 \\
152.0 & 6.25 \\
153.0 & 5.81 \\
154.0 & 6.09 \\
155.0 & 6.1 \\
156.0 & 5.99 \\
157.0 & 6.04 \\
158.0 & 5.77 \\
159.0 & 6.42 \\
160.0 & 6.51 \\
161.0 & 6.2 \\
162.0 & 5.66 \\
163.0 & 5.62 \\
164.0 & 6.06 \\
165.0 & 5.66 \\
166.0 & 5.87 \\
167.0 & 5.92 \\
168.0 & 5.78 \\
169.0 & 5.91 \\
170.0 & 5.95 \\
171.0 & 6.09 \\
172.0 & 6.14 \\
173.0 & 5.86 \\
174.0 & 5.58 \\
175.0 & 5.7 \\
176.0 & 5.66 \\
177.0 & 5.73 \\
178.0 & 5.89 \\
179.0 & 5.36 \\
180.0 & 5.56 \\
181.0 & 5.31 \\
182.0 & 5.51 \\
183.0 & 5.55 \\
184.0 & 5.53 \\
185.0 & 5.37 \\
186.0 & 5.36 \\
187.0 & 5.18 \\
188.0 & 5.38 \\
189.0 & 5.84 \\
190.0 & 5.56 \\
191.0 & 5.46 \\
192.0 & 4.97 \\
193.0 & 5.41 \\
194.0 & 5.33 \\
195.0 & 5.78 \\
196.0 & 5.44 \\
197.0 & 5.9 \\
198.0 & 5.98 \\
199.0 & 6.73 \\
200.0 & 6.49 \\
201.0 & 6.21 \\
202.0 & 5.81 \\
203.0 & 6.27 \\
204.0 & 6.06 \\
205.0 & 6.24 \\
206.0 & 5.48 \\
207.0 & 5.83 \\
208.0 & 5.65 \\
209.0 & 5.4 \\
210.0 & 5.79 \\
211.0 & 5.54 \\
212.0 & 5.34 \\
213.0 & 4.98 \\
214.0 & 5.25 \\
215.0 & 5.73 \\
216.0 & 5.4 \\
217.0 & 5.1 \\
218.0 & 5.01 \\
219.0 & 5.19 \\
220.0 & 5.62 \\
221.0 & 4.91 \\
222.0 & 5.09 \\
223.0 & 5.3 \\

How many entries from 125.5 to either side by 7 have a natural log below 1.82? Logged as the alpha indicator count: 0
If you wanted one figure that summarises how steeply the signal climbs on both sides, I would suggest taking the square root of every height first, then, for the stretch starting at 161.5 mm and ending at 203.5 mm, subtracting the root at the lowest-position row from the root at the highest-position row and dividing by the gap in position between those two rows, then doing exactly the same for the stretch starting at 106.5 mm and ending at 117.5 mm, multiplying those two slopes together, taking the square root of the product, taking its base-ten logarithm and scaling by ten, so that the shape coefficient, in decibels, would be -25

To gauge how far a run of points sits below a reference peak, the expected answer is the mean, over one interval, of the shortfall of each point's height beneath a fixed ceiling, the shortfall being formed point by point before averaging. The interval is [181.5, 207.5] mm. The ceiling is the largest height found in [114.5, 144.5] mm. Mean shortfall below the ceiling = 2.9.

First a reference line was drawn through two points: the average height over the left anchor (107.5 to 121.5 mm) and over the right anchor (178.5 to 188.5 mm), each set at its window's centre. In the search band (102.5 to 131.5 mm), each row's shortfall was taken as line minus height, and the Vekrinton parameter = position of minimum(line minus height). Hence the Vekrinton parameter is 121.0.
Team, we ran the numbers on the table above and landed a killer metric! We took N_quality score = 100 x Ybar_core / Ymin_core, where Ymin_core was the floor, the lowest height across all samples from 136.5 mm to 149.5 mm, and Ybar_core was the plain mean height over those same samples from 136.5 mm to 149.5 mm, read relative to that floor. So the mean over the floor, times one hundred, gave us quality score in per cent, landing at 105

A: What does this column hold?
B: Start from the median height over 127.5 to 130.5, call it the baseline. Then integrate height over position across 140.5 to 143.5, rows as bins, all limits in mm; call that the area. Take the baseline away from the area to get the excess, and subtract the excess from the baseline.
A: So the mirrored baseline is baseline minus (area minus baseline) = -4.6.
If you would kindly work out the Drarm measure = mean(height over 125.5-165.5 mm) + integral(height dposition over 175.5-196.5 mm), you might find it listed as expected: 122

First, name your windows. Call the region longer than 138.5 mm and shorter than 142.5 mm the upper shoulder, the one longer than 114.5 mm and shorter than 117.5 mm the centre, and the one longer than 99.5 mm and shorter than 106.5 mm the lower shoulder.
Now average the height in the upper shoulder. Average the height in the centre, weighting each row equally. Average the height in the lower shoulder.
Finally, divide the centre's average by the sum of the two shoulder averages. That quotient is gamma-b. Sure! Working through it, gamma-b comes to 0.51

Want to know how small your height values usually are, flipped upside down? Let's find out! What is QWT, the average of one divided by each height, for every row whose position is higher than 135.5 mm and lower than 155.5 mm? 0.154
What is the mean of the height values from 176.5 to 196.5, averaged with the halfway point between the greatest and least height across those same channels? 5.45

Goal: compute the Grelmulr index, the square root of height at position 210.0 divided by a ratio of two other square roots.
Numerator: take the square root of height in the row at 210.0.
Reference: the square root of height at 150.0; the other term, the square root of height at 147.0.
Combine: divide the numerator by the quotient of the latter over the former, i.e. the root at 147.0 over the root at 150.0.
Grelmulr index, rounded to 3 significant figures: 2.41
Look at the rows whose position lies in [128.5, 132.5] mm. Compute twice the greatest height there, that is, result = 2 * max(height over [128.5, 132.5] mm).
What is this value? 16.5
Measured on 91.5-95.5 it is 14.6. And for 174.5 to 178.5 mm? 11.8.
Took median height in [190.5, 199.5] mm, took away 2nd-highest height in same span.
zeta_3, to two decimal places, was -0.52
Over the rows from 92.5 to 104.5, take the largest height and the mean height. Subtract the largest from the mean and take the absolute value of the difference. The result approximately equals 0.76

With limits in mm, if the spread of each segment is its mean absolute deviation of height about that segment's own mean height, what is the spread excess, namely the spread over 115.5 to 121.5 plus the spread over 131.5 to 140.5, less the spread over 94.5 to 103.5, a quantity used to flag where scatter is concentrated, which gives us 0.36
